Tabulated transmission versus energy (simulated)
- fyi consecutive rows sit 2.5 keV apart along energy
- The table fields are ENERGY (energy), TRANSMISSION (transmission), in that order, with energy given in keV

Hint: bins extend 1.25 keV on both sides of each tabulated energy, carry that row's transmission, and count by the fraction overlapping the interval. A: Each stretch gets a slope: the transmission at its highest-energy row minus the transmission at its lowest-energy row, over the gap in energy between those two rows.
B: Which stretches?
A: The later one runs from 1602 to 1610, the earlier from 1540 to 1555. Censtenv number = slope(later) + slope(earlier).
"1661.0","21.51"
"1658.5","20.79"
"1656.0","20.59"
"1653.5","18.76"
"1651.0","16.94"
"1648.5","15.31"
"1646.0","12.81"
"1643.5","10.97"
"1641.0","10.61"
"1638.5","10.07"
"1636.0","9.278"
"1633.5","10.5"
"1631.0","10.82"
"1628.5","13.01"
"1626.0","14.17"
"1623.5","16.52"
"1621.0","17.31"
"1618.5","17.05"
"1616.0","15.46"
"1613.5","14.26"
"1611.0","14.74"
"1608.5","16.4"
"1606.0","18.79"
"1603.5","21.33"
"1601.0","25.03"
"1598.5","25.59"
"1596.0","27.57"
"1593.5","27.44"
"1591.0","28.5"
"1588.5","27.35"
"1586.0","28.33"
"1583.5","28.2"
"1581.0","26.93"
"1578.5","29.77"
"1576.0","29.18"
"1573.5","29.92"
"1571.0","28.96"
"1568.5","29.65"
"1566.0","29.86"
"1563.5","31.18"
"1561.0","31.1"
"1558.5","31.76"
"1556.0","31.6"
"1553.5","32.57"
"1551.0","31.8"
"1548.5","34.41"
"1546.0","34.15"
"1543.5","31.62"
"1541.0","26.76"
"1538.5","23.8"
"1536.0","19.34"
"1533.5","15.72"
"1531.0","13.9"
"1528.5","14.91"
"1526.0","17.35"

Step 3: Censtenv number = -0.5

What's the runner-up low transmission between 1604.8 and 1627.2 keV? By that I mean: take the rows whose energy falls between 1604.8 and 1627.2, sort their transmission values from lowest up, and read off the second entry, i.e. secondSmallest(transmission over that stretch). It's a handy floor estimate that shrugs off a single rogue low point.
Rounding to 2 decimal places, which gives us 14.26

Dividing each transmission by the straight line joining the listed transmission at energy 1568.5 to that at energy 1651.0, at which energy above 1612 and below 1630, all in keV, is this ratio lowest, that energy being 1613.5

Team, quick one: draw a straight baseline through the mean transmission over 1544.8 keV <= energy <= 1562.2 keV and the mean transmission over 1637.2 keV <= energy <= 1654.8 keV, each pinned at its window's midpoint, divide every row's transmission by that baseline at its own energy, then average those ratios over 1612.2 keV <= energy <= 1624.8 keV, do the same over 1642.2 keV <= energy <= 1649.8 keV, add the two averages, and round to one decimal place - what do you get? 1.8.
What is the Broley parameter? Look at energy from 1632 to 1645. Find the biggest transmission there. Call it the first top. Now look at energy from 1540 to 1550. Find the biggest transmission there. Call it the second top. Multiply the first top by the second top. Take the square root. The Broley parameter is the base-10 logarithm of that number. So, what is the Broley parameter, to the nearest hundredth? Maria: 1.29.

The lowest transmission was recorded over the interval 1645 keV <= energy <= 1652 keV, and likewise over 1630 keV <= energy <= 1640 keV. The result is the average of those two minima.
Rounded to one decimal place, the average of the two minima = 11.0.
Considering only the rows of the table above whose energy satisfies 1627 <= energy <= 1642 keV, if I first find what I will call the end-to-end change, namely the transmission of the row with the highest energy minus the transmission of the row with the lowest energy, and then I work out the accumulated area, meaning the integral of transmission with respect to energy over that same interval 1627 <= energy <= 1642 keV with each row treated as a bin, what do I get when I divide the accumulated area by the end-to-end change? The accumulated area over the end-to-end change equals -67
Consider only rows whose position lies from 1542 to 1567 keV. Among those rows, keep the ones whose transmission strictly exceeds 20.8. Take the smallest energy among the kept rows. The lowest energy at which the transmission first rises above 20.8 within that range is 1543.5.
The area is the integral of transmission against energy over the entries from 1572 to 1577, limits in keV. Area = 148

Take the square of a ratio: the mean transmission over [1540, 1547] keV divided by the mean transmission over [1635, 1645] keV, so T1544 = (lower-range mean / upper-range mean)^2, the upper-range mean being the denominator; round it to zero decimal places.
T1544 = 9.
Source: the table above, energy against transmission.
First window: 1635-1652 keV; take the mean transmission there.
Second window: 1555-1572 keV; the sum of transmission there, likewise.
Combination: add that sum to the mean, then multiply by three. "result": 679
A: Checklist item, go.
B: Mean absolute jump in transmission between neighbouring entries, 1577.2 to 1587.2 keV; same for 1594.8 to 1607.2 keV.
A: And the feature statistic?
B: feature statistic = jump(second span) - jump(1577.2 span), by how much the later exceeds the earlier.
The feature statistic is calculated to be 0.8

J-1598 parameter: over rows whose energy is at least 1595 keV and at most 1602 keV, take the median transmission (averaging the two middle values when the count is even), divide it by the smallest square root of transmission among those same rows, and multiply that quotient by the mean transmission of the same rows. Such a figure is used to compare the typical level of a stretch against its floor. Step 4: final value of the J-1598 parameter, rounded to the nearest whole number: 133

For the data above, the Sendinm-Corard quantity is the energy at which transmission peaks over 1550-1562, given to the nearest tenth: 1553.5 keV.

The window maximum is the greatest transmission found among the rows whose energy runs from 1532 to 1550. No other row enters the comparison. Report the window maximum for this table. 34.41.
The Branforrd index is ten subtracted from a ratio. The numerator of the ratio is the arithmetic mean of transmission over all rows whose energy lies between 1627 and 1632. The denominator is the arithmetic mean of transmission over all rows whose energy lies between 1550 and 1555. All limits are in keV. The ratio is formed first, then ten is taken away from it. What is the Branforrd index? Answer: -9.6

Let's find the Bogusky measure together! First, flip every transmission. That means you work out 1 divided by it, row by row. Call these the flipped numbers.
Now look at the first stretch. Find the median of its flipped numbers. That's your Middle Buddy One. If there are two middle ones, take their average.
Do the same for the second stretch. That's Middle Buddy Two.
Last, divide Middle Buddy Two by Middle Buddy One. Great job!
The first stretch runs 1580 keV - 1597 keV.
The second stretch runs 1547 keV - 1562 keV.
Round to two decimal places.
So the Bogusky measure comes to 0.87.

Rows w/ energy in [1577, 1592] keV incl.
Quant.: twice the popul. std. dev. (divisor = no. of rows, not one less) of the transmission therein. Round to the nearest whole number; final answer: 2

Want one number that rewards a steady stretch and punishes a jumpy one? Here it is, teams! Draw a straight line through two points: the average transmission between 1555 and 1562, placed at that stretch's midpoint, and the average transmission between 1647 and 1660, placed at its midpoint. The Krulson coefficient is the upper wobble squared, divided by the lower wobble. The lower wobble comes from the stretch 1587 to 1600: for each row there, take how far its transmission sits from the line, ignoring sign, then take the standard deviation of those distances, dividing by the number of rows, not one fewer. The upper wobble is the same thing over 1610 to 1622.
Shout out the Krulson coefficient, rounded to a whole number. 5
